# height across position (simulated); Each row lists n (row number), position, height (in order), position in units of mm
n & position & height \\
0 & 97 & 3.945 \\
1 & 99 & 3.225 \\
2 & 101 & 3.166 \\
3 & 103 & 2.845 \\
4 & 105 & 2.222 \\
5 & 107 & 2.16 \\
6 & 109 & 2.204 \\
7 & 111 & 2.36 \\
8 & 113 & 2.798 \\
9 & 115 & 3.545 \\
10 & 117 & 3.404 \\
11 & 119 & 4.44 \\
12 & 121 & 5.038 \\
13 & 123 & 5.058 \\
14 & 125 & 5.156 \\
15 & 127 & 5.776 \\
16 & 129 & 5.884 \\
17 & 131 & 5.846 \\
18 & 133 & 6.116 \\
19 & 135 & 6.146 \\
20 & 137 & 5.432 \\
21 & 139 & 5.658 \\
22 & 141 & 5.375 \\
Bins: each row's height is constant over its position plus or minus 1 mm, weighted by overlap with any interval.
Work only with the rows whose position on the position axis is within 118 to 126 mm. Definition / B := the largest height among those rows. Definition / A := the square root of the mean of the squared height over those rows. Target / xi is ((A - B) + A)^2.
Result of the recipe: 22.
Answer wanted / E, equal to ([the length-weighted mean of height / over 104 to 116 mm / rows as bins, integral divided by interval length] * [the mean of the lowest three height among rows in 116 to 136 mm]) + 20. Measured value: 31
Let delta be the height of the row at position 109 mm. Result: 2.204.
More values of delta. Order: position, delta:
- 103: 2.845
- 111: 2.36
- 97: 3.945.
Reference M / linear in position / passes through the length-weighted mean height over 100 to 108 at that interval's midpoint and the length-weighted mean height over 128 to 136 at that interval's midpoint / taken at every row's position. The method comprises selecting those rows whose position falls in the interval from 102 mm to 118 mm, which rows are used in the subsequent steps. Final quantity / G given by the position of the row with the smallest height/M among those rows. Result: 111 mm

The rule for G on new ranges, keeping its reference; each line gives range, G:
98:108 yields 107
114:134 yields 117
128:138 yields 137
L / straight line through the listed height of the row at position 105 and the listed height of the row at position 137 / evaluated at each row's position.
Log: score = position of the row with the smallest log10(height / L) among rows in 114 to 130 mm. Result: 117 mm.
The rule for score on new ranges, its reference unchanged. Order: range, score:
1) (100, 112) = 111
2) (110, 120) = 111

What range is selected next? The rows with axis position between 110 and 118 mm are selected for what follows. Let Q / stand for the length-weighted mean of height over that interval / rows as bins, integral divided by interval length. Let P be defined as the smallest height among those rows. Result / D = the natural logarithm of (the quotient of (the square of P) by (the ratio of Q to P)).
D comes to 1.5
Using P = 2.36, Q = 3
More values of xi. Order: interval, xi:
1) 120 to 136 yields 26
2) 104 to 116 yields 3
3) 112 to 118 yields 9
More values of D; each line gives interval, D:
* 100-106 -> 1.4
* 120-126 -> 3.2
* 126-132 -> 3.5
